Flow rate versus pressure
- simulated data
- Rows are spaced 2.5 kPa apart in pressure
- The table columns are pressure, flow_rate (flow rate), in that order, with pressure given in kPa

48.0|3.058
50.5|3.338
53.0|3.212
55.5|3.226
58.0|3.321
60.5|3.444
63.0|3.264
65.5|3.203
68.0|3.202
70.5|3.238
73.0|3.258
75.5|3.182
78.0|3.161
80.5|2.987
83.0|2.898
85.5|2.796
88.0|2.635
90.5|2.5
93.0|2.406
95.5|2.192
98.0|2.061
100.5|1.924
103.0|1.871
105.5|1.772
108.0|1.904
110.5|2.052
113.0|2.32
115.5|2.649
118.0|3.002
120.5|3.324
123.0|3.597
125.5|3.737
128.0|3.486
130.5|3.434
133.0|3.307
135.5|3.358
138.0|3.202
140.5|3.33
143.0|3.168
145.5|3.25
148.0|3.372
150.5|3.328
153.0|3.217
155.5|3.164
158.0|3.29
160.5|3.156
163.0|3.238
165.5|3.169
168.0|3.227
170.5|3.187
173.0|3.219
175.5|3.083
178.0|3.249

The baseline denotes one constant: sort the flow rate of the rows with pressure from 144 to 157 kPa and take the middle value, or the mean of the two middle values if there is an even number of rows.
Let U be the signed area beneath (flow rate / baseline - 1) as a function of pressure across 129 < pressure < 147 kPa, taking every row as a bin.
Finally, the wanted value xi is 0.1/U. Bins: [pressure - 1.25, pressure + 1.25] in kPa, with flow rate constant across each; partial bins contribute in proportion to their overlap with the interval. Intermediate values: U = 0.3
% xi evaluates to 0.4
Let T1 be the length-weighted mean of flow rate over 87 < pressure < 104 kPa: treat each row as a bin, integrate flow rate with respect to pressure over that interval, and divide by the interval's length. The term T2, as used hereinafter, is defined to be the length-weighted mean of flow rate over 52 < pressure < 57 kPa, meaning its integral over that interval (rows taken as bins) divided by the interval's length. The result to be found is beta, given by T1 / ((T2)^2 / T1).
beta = 0.5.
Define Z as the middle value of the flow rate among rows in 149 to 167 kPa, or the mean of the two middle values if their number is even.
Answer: 3.2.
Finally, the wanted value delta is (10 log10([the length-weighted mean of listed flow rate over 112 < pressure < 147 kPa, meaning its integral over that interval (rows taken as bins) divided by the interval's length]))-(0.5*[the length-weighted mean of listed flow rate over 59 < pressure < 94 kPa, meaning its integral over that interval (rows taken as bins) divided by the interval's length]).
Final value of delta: 3.6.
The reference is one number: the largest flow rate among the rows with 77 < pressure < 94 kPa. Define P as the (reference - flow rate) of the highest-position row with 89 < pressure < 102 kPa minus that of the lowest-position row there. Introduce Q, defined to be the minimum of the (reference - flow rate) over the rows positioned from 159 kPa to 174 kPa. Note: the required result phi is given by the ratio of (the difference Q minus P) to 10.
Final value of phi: -0.07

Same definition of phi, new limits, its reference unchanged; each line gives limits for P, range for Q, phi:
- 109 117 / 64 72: 0.05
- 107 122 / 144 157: 0.12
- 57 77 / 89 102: 0.05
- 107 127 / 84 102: 0.22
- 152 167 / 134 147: -0.02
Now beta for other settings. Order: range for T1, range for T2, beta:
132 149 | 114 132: 1.0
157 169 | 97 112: 2.8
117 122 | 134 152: 0.9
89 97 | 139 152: 0.5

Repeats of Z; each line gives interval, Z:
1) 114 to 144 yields 3.3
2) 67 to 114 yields 2.5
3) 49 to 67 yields 3.3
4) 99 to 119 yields 2.0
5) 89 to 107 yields 2.1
